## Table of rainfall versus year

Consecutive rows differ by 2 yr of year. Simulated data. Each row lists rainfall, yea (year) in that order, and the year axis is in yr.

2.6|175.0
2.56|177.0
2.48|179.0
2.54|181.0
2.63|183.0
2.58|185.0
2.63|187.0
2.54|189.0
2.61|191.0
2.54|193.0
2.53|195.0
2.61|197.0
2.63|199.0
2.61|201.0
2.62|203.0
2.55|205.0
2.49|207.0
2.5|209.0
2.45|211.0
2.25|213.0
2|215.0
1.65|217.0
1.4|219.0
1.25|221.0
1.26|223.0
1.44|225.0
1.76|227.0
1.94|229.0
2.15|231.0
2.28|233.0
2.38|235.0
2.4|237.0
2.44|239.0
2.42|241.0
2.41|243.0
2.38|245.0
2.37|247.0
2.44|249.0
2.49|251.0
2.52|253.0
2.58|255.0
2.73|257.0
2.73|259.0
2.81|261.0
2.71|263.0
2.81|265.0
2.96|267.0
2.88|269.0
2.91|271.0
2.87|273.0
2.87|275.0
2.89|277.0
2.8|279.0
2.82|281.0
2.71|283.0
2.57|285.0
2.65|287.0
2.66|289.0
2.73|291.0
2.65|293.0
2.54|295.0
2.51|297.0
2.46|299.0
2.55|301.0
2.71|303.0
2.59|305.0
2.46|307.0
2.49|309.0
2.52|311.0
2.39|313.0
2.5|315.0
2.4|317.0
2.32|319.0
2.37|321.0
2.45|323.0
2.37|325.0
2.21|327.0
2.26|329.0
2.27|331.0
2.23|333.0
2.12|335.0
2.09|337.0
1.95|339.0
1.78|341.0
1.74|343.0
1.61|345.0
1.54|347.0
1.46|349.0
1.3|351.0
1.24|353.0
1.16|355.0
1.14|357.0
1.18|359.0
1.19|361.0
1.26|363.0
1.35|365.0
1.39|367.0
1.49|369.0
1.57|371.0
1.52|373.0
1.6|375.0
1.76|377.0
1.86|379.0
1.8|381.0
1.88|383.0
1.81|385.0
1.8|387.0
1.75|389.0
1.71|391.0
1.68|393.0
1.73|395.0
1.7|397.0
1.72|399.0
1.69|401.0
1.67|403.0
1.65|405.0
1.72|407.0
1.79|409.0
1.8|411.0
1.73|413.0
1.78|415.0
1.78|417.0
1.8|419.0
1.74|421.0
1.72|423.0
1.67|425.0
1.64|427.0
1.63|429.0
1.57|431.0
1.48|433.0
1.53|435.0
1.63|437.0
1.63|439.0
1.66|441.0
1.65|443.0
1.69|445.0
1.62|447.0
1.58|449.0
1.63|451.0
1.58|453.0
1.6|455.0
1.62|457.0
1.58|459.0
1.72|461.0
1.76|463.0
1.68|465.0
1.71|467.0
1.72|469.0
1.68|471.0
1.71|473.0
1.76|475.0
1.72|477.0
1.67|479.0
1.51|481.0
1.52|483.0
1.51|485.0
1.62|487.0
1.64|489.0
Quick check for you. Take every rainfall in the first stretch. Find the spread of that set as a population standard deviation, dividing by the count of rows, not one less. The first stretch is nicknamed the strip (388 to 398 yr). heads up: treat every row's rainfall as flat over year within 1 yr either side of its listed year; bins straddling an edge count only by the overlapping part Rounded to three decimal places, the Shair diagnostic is 0.024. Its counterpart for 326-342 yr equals 0.161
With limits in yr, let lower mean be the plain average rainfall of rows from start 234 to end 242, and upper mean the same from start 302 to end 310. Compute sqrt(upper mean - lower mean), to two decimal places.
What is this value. 0.39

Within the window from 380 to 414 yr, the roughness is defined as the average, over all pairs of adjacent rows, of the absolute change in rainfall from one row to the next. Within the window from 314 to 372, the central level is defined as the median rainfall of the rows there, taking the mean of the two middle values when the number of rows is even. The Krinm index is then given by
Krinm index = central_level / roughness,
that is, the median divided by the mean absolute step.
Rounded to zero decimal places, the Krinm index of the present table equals 42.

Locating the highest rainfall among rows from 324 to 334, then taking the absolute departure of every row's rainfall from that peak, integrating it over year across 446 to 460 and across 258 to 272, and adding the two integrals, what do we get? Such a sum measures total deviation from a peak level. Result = 17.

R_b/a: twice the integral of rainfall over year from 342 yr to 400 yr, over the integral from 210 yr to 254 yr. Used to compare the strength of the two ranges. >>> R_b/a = 2.0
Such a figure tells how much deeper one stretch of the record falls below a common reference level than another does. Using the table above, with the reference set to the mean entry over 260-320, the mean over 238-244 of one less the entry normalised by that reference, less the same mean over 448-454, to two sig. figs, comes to -0.31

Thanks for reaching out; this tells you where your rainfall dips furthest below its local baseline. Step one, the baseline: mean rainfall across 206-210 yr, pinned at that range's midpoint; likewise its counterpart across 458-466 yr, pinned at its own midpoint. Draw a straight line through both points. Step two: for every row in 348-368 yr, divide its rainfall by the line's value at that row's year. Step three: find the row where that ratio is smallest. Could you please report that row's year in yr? 357.0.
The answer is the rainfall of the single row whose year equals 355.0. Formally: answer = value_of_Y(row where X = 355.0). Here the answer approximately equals 1.16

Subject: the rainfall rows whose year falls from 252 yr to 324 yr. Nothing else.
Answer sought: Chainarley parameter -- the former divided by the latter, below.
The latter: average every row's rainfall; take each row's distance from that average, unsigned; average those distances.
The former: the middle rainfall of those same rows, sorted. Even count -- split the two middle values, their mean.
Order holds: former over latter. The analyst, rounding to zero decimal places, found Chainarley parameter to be 18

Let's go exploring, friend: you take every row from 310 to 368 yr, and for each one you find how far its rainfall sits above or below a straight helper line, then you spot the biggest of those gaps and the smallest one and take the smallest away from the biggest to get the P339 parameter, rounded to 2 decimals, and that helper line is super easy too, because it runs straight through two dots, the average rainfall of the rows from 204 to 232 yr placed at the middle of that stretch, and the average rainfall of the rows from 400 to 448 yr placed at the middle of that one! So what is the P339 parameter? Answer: 1.32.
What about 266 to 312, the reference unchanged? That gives 0.46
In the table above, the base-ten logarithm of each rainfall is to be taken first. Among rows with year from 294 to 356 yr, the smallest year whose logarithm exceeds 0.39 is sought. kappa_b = 295.0 yr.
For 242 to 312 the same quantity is 251.0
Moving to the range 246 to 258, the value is 251.0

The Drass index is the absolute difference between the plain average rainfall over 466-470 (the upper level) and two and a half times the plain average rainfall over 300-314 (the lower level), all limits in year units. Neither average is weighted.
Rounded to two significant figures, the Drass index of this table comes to 4.6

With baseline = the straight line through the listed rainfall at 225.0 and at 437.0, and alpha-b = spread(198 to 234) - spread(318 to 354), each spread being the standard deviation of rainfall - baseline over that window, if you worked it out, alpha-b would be 0.10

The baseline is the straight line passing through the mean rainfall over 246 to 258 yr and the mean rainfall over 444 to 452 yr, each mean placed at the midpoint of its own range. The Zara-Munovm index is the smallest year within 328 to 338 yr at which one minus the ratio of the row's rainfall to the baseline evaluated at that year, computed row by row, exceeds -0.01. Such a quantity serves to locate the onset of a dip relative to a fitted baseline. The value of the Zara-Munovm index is 335.0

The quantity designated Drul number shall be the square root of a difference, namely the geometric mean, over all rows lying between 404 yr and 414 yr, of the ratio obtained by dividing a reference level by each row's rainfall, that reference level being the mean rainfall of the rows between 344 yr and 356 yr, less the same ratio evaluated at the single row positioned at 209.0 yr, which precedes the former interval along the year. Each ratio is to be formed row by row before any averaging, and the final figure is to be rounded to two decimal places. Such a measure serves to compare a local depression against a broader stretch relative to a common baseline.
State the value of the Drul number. 0.49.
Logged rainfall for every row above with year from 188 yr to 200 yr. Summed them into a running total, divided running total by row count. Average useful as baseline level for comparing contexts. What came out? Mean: 2.6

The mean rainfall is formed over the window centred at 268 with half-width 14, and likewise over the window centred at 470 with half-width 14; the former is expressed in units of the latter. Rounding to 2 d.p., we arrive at 1.69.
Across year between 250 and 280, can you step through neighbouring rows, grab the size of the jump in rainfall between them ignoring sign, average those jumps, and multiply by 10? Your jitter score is 0.66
